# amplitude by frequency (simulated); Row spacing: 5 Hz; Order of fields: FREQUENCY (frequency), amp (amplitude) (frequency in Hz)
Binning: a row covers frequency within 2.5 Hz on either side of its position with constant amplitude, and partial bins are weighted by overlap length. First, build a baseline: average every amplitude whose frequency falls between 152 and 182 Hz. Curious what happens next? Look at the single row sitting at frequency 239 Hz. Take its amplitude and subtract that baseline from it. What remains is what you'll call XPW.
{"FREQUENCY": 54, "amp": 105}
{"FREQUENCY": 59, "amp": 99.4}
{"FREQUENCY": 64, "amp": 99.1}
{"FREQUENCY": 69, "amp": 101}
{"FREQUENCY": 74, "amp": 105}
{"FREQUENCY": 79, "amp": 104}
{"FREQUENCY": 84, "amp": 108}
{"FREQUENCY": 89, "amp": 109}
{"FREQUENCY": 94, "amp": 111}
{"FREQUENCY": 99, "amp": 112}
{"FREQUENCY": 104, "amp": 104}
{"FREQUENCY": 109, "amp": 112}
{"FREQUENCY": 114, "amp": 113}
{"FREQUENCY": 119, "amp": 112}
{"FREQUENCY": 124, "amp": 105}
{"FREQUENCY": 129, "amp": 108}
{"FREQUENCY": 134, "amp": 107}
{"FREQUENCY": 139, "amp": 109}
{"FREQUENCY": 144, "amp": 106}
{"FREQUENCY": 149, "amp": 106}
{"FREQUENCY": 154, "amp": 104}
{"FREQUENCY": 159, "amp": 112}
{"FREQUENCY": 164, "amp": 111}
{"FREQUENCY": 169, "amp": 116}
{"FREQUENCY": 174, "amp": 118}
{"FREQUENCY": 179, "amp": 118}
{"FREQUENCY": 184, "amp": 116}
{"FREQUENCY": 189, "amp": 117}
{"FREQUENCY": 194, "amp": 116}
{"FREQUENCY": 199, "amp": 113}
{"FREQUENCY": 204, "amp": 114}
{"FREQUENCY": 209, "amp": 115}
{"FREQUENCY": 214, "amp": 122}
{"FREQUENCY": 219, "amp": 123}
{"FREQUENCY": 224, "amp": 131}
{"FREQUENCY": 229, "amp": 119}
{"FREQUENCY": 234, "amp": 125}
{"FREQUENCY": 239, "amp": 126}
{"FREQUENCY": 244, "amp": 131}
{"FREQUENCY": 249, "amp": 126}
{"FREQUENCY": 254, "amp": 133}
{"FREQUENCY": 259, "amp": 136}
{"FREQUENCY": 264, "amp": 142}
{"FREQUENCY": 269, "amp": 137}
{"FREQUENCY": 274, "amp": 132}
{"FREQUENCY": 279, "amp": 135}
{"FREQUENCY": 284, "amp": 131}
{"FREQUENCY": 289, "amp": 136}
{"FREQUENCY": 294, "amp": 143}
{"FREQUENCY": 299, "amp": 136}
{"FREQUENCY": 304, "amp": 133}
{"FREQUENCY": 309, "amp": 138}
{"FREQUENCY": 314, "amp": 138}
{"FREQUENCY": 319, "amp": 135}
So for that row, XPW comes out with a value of 13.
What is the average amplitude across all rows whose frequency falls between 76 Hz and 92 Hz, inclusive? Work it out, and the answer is 107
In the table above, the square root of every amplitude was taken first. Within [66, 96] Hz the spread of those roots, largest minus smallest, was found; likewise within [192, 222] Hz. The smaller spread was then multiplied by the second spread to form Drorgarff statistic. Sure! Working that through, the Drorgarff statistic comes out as 0.21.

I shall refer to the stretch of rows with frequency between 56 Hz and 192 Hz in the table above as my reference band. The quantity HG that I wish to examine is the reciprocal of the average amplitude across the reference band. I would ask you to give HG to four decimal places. 0.0092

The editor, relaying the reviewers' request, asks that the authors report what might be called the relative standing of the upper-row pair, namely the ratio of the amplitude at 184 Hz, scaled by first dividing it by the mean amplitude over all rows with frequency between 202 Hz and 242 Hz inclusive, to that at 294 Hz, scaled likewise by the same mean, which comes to 0.81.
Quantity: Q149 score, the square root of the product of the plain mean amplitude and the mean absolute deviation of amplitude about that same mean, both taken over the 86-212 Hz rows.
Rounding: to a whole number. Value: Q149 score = 20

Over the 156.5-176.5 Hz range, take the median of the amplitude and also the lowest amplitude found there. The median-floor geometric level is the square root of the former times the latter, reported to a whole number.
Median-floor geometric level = 112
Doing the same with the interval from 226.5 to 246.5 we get 122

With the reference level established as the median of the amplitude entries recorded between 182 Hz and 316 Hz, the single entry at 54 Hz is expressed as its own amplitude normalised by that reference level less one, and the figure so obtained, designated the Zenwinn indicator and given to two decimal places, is -0.20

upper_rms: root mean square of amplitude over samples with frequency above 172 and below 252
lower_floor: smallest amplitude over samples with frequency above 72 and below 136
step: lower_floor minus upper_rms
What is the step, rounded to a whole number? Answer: -17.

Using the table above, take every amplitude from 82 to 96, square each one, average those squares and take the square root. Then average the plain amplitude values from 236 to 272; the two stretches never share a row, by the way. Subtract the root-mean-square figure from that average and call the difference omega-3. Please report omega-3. 24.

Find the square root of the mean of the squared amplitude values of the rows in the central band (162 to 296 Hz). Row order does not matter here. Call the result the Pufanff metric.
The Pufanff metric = 126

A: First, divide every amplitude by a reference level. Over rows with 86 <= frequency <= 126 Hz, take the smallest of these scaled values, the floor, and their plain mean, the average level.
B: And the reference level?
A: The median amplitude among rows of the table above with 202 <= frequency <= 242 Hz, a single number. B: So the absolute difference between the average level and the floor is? 0.047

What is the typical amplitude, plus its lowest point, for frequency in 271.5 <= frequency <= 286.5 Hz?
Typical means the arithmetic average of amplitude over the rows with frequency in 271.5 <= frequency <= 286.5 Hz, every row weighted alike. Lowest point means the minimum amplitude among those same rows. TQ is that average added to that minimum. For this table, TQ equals 264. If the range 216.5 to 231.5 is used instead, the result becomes 243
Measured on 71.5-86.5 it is 210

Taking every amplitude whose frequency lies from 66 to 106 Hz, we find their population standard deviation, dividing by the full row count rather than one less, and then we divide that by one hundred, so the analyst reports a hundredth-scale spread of 0.036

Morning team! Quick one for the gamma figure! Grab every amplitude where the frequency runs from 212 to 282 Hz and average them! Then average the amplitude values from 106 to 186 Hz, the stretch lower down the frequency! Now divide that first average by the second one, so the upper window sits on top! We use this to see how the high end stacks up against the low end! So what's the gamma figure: 1.17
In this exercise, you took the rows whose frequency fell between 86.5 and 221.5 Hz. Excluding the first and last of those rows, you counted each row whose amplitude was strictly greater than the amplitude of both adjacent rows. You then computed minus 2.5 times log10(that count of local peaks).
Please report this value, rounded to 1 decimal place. -1.9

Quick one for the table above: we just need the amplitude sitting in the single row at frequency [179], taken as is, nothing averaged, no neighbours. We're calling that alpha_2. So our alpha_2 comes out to 118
